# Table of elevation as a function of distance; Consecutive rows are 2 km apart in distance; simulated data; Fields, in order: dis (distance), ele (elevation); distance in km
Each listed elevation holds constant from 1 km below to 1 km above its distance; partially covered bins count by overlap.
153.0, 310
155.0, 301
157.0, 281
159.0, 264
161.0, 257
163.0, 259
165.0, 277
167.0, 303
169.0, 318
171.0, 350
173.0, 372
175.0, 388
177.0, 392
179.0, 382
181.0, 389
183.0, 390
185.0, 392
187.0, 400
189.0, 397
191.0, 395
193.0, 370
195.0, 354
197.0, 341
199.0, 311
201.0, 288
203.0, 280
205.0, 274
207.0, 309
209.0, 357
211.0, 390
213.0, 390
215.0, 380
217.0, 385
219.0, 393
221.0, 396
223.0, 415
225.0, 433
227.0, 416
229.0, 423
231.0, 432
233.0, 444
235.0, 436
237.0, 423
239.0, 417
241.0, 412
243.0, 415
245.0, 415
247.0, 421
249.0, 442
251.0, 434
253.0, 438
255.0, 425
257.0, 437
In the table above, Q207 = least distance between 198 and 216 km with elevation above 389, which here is 211.0 km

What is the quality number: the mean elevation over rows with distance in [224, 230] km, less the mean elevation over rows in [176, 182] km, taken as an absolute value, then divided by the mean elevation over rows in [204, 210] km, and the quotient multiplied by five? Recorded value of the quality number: 0.58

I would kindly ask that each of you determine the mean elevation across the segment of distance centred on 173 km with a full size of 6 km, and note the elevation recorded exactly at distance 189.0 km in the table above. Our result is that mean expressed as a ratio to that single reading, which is 0.93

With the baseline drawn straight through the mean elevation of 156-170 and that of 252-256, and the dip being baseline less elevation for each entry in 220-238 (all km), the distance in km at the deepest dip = 221.0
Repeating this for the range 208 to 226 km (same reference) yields 209.0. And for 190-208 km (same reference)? 205.0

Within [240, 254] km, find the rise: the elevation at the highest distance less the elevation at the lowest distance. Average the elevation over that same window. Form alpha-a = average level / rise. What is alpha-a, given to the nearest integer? 16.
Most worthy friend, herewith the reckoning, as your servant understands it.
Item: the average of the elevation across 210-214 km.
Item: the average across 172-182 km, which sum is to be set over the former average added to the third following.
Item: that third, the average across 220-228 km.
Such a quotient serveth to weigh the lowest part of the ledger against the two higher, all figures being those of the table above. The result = 0.48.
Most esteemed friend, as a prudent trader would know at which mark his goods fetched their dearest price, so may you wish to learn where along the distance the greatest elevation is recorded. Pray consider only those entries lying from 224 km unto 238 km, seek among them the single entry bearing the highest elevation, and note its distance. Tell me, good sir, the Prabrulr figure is 233.0 km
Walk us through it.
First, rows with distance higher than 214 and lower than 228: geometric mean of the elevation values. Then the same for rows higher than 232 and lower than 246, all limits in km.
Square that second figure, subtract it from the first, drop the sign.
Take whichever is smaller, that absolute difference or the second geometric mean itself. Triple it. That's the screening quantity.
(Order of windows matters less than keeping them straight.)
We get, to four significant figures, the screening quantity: 1269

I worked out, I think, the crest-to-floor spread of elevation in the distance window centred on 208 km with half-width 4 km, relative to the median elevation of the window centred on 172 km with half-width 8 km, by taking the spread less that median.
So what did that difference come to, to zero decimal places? -245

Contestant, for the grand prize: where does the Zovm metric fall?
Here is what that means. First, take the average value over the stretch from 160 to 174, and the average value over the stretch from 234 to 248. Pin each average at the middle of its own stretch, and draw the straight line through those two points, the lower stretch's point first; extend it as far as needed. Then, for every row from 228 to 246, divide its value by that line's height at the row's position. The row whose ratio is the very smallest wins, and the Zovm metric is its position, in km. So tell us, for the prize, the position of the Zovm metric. 245.0 km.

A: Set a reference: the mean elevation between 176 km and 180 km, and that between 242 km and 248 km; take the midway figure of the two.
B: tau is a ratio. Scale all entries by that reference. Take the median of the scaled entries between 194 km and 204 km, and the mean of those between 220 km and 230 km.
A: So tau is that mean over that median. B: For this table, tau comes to 1.34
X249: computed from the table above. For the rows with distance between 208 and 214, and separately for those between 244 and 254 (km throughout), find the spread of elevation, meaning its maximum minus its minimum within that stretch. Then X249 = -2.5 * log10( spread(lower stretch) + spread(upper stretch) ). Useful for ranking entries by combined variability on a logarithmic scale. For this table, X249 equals -4.4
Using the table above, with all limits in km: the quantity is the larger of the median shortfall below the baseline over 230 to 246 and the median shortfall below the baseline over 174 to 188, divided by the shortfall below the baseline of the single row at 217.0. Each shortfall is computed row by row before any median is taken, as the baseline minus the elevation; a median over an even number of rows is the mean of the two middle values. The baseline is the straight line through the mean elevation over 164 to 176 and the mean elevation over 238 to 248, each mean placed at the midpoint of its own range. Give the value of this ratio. -4.7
